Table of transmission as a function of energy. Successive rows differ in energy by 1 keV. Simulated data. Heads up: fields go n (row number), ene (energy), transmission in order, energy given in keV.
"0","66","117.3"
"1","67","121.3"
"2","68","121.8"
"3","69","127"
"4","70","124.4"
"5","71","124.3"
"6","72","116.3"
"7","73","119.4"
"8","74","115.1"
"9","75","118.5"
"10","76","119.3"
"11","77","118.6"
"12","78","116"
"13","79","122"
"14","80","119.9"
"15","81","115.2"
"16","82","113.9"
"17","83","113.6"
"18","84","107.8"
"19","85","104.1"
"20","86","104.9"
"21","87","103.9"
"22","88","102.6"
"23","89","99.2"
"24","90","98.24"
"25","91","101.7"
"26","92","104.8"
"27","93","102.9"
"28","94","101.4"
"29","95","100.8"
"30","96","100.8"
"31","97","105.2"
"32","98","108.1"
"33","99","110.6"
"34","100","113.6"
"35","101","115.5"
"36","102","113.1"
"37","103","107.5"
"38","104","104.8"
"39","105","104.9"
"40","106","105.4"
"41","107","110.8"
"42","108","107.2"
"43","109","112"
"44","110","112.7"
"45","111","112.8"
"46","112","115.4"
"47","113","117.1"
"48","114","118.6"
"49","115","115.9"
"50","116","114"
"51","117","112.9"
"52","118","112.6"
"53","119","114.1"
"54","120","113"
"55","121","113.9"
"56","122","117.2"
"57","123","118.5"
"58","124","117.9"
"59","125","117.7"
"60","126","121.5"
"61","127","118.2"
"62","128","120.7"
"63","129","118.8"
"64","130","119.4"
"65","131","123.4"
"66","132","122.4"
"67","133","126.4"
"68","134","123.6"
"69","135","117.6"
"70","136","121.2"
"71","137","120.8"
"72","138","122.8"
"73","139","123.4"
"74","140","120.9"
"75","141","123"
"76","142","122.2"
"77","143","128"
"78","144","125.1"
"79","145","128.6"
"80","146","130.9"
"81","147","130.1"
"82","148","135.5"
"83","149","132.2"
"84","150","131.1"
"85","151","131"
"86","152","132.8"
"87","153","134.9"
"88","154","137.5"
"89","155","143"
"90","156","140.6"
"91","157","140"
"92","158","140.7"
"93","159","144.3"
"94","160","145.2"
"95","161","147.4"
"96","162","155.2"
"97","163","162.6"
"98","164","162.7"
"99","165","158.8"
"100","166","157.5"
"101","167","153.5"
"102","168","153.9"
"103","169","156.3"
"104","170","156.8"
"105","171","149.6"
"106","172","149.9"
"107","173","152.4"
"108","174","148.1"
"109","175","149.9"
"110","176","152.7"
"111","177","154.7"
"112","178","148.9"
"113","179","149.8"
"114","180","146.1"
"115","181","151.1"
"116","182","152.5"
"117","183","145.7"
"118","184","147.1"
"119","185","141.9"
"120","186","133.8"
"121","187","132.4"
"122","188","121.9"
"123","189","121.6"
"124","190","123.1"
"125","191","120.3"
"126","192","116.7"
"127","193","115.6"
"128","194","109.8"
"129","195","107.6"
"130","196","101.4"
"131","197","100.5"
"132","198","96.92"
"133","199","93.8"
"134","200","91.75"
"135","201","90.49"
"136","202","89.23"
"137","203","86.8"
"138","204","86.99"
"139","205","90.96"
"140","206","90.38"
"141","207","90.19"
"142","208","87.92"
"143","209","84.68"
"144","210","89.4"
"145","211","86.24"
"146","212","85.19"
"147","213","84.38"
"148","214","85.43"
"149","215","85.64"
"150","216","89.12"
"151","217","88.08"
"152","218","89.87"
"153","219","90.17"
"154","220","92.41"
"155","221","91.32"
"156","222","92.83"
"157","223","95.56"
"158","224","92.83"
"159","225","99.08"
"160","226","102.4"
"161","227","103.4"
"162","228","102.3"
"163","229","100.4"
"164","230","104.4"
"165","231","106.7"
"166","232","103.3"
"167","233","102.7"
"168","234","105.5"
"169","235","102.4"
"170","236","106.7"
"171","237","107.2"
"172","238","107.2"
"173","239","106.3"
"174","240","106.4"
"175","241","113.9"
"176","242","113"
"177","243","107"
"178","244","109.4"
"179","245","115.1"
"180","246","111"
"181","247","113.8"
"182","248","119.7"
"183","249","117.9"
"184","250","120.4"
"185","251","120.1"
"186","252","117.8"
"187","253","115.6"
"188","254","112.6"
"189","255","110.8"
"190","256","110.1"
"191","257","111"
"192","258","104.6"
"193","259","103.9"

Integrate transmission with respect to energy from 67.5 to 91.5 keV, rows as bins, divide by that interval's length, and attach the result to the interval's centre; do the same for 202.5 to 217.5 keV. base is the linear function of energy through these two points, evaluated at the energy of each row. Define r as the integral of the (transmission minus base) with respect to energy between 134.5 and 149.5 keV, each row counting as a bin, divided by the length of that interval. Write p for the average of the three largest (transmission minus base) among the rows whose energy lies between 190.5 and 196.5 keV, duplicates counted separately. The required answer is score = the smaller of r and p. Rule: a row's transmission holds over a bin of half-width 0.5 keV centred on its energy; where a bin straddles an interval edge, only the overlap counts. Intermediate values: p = 26.5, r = 24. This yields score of 24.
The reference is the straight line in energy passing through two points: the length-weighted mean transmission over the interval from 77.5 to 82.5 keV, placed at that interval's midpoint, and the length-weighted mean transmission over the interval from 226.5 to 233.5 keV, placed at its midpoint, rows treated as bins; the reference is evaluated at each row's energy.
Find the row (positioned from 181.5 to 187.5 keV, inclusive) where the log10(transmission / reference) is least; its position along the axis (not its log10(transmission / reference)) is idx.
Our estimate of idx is 187 keV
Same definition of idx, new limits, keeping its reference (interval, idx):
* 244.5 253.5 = 246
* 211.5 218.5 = 213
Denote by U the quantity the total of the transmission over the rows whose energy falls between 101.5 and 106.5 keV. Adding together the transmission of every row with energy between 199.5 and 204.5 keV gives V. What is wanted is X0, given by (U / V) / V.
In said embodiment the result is 0.0027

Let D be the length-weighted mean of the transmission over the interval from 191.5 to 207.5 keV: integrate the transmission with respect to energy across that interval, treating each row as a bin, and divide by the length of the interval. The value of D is 97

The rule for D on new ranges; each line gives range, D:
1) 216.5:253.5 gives 105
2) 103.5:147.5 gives 118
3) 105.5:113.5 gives 112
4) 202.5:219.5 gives 88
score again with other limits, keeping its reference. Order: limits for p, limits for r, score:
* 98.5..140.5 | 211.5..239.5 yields 13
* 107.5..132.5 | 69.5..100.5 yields -2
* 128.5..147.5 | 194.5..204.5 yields 5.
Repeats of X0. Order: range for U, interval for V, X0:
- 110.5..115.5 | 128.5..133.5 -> 0.0016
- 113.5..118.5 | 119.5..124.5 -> 0.0017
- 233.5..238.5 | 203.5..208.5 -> 0.0027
